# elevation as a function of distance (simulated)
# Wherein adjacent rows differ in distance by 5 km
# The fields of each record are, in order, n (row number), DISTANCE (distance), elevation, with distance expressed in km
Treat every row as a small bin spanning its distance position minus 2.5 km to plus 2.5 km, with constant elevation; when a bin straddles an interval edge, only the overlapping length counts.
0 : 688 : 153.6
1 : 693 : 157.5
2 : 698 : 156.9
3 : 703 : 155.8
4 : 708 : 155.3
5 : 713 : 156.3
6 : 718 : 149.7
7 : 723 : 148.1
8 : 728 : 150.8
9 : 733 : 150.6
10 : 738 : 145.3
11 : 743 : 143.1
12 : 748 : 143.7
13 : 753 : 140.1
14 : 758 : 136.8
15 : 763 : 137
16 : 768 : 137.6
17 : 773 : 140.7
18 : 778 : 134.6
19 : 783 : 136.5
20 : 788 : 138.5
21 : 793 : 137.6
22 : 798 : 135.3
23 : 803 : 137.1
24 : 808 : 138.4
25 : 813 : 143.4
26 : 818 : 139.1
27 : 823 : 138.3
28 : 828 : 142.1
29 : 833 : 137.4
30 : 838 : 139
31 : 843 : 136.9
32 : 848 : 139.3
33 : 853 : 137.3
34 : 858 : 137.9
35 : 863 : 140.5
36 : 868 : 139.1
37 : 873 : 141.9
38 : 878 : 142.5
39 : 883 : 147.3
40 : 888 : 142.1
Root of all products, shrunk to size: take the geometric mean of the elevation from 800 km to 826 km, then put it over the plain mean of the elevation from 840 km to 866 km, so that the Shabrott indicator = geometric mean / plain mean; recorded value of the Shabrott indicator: 1.01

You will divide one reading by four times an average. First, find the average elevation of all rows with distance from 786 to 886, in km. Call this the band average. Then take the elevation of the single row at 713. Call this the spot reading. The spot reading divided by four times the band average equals 0.28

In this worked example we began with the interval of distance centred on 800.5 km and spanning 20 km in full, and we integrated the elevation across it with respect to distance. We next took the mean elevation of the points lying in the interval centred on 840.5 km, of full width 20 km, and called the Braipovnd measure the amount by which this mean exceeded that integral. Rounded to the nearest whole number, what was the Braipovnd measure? -2604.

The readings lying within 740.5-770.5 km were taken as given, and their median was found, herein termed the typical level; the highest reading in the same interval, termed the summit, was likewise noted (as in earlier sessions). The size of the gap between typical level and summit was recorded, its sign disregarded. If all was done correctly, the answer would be 5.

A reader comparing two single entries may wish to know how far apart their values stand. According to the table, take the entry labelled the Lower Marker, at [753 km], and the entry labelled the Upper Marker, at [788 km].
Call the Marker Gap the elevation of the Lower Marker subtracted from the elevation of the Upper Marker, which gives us -2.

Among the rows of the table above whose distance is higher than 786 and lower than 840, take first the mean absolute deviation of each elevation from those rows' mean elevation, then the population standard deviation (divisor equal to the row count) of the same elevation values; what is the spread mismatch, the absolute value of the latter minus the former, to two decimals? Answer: 0.59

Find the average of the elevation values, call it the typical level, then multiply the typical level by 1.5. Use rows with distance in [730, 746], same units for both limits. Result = 220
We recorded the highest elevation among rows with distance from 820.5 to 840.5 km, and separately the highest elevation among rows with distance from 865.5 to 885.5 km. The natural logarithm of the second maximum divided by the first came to 0.036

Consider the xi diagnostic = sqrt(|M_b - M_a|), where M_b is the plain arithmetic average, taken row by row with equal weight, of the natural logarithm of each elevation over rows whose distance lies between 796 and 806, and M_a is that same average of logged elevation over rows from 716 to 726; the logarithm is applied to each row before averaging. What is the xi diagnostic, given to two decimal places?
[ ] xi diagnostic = 0.30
